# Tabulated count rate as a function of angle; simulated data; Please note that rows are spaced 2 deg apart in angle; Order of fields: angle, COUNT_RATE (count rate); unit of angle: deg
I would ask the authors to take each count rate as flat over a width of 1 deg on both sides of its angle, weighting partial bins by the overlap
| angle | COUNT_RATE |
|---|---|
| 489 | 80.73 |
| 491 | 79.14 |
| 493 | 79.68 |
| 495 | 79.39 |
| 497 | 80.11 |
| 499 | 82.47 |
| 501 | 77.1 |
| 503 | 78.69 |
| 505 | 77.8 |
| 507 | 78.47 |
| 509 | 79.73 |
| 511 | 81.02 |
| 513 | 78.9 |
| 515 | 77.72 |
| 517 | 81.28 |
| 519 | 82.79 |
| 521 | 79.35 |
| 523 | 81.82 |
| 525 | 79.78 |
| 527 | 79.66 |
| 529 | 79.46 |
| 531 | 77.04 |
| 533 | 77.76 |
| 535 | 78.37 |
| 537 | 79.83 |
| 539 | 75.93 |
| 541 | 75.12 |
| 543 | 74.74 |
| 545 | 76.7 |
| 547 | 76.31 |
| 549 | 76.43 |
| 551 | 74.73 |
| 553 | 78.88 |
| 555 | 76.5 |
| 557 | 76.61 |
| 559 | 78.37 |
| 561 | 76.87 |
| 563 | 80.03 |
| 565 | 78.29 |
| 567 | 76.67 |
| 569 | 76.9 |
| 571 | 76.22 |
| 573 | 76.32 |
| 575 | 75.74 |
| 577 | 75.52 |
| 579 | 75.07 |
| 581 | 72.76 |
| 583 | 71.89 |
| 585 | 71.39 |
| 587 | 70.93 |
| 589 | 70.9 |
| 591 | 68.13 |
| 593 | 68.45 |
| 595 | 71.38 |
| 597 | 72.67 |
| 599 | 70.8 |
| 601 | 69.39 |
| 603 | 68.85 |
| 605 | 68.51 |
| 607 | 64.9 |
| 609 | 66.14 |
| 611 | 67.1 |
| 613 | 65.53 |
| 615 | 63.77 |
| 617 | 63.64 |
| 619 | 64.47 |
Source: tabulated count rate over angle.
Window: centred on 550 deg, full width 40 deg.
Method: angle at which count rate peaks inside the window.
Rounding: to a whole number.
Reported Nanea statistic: 563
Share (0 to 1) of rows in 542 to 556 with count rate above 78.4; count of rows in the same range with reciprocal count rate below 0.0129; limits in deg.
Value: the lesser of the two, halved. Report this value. 0.07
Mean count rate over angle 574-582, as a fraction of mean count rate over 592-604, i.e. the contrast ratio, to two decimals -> 1.06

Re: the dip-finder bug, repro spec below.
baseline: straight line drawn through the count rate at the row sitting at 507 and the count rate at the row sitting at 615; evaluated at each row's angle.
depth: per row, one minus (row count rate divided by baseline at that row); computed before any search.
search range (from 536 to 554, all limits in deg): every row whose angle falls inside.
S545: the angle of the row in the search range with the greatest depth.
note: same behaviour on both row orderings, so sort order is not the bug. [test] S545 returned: 543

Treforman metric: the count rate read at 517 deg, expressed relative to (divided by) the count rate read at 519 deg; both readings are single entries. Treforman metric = 0.98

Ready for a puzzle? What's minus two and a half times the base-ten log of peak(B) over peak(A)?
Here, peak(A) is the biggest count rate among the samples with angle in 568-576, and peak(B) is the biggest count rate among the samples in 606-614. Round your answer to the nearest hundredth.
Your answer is 0.15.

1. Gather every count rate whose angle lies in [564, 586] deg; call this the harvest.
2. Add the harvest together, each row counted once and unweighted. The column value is 827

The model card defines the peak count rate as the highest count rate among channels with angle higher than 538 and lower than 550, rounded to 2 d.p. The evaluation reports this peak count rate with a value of 76.70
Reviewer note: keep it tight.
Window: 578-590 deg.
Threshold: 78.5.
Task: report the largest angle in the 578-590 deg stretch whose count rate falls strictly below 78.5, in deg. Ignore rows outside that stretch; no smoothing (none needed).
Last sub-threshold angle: 589 deg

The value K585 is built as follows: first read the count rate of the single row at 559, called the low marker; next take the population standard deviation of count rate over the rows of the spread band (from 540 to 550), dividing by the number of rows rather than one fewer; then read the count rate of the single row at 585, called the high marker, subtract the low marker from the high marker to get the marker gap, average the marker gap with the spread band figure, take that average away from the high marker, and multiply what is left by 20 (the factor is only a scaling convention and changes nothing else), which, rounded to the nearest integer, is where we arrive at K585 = 1490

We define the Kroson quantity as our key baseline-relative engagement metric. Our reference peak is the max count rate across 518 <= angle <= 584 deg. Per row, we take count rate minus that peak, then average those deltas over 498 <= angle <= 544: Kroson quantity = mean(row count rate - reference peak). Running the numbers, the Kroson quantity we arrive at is -4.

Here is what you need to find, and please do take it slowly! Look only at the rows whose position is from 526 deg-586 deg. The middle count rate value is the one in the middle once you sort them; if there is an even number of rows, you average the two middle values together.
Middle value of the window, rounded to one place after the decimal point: 76.6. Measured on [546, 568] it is 76.7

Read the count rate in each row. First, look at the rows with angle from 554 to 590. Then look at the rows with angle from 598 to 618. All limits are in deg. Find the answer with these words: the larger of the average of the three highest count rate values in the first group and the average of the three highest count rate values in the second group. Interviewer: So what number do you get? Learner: 78.9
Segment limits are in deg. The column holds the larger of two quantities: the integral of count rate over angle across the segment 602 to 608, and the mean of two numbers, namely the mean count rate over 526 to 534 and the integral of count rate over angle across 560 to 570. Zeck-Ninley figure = 428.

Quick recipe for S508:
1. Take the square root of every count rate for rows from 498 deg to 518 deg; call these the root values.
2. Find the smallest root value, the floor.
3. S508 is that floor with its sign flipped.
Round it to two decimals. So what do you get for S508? -8.78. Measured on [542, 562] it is -8.64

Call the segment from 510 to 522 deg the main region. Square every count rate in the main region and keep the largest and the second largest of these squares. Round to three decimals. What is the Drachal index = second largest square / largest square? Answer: 0.964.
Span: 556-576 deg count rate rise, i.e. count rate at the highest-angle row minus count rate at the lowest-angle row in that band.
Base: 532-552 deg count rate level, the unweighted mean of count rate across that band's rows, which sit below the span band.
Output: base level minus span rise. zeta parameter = 77.5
